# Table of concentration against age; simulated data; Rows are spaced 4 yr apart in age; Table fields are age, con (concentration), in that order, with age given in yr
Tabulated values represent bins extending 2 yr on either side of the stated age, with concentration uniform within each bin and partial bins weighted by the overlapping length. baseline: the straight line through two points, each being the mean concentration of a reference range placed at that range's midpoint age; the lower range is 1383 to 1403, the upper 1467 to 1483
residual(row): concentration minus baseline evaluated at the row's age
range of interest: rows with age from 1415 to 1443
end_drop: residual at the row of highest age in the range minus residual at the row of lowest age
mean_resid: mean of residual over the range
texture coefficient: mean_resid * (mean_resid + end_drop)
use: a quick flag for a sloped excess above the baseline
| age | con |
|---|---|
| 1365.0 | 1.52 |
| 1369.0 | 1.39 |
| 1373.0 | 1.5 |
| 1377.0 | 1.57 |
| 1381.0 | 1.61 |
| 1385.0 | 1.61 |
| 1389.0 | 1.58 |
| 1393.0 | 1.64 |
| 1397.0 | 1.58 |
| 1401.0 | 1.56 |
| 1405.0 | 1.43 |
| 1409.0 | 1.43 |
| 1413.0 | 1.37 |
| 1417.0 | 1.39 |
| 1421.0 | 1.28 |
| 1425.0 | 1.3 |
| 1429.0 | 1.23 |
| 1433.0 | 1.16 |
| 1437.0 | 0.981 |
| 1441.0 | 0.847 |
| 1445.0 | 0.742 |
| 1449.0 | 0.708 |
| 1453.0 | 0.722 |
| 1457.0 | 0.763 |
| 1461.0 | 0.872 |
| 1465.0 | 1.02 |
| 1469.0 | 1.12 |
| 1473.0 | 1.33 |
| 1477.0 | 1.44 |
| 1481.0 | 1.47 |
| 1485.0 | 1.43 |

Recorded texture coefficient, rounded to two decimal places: 0.24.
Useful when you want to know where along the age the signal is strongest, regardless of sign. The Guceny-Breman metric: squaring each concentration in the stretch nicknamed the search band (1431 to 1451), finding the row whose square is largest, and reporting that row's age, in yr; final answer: 1433.0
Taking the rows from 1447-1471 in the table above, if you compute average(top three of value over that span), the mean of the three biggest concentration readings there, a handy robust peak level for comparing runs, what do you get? 1.0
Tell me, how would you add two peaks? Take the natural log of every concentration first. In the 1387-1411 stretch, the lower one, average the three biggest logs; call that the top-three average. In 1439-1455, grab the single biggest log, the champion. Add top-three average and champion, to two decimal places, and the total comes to 0.30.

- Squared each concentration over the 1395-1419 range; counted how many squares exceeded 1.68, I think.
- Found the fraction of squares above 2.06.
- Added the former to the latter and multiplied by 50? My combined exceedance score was 317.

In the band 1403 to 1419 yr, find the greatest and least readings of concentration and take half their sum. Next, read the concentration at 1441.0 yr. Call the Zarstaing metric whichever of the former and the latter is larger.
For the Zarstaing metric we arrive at 1.40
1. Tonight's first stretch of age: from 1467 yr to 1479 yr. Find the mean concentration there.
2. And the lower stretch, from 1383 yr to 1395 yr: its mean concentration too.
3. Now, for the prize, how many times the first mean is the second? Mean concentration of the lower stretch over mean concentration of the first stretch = 1.24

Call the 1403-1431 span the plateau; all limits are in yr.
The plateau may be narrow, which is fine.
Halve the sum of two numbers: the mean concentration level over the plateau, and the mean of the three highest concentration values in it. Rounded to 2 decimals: 1.38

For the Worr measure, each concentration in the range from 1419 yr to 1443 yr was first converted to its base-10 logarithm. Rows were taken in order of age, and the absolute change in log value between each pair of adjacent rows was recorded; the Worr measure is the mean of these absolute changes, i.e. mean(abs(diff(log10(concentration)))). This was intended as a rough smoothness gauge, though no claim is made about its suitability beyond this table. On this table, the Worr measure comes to 0.039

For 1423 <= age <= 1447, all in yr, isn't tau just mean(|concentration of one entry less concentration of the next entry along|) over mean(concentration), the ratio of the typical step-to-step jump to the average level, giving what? 0.107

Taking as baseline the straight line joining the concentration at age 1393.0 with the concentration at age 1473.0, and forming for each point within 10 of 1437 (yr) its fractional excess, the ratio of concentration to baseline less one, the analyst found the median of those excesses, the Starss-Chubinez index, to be -0.33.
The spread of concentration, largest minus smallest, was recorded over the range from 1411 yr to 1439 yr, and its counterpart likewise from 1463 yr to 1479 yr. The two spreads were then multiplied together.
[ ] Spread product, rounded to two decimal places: 0.17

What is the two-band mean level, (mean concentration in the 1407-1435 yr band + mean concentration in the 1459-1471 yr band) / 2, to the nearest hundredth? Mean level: 1.16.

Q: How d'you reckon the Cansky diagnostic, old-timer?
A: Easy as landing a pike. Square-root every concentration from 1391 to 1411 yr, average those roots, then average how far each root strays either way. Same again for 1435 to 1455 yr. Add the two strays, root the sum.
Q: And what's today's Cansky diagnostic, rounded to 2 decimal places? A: 0.29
